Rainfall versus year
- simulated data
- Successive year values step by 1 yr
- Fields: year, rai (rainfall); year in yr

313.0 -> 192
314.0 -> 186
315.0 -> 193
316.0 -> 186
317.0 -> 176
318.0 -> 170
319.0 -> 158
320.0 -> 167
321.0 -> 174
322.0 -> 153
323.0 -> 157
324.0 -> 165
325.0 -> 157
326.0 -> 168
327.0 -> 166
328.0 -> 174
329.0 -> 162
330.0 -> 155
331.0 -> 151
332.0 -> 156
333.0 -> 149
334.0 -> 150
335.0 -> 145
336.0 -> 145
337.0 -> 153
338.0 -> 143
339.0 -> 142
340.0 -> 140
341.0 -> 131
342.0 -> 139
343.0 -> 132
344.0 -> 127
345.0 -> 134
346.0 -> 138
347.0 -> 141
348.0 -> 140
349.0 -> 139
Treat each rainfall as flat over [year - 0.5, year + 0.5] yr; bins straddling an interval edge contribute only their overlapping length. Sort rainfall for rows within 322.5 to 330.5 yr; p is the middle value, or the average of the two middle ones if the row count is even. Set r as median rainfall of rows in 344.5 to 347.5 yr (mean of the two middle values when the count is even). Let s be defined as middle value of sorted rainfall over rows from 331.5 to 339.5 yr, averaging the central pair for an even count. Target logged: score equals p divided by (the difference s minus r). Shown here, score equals 18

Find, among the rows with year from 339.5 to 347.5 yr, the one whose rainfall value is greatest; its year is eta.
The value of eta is 347.0 yr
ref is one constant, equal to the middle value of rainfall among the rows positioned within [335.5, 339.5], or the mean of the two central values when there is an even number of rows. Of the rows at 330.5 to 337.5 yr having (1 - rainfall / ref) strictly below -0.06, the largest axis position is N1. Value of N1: 337.0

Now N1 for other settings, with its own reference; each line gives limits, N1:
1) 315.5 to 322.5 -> 322.0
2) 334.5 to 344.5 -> 337.0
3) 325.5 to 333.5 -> 332.0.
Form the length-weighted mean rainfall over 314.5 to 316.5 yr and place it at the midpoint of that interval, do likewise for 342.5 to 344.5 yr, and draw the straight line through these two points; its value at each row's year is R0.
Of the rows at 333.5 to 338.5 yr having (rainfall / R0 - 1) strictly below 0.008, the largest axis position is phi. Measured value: 336.0 yr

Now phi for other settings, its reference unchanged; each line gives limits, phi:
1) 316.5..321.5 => 321.0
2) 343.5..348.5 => 344.0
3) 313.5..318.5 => 318.0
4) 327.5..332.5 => 331.0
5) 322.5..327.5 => 327.0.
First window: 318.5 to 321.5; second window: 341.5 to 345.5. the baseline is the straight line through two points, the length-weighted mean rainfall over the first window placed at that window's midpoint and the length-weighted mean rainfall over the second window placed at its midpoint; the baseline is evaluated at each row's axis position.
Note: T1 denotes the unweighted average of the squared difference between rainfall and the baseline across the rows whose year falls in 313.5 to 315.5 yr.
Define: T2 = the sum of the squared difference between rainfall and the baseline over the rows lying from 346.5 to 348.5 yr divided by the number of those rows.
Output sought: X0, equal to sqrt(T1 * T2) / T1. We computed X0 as 0.8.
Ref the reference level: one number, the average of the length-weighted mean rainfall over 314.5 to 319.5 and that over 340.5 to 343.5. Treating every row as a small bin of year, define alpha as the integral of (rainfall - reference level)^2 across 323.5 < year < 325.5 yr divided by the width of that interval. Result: 48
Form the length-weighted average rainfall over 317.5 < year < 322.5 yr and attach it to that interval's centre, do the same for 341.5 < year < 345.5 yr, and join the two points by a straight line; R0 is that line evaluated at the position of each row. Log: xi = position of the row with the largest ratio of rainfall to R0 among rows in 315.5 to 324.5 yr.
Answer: 316.0 yr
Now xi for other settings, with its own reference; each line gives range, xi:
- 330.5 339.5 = 337.0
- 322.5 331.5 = 328.0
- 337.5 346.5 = 346.0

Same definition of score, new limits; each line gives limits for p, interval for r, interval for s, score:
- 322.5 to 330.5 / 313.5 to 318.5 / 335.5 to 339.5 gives -4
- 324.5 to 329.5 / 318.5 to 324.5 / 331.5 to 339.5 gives -11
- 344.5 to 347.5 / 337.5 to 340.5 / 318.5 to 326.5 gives 7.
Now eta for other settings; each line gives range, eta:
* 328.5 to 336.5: 329.0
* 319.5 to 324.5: 321.0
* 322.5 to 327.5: 326.0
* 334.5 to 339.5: 337.0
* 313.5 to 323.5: 315.0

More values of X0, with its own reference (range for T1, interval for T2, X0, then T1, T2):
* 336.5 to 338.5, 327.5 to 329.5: 1.9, 61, 216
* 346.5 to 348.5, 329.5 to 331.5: 0.2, 174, 4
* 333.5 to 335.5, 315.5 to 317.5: 4.3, 6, 113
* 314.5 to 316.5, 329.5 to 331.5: 0.1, 289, 4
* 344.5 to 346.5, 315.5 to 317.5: 1.6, 41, 113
